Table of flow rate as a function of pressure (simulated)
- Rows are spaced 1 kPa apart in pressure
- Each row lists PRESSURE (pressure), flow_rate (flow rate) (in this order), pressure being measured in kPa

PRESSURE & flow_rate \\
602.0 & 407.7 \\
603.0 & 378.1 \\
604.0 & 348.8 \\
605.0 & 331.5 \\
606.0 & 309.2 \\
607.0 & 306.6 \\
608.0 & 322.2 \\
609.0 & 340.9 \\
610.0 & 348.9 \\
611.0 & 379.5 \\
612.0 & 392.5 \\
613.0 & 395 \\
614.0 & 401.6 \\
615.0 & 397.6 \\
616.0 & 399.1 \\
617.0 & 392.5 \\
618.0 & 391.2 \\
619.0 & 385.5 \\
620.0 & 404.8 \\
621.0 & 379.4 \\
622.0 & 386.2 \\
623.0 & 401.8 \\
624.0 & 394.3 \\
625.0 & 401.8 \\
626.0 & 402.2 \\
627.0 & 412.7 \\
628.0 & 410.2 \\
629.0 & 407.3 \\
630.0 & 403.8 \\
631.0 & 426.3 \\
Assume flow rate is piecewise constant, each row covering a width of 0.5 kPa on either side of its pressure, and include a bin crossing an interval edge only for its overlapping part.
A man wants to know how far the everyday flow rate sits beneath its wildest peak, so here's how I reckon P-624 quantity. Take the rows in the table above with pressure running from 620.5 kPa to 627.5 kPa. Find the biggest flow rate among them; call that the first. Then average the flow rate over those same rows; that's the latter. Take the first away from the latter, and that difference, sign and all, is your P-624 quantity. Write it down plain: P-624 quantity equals -16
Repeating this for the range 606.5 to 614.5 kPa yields -41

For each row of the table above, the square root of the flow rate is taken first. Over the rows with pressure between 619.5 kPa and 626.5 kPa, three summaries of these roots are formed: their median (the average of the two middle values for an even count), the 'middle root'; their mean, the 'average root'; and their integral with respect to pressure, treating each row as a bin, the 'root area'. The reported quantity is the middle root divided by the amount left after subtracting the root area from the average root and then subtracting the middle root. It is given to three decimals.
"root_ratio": -0.144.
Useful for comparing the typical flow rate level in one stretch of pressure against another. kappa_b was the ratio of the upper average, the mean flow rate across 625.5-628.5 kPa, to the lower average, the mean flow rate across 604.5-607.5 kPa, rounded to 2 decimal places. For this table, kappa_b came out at 1.29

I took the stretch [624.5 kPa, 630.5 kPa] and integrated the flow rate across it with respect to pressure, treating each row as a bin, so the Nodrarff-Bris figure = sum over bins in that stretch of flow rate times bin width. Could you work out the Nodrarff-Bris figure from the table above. 2438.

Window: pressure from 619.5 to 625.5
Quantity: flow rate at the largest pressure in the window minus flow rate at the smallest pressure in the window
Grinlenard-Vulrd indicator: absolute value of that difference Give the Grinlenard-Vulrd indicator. 3.0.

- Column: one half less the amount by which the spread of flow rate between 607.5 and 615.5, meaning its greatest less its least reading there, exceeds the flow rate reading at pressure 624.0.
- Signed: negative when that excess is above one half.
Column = 315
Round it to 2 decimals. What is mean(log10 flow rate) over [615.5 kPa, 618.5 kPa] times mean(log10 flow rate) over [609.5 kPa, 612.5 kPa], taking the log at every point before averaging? 6.68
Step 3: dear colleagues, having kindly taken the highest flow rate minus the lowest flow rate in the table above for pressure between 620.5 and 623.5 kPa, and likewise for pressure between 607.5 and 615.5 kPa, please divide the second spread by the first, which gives 3.5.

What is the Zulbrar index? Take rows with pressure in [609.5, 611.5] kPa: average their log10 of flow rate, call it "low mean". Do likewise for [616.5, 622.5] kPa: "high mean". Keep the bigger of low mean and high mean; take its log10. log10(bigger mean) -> 0.413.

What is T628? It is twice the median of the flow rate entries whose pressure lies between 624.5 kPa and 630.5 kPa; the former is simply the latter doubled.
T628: 811.1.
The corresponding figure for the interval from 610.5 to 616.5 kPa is 792.6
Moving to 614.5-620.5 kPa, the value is 790.1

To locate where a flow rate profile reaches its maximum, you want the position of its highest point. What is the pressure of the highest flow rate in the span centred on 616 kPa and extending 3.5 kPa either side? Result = 614.0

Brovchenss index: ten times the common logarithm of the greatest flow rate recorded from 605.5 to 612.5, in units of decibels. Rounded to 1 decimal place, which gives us 25.9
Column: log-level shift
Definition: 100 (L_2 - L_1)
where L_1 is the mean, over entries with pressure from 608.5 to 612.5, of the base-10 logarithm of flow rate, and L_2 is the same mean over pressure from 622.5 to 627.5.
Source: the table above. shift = 4.3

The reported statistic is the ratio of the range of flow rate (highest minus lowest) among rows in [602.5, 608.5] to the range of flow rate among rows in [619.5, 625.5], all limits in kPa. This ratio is 2.8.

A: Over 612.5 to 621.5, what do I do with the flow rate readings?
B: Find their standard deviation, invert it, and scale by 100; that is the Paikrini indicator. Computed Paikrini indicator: 13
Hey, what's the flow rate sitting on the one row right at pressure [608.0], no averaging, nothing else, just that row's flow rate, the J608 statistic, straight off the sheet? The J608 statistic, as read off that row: 322.2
